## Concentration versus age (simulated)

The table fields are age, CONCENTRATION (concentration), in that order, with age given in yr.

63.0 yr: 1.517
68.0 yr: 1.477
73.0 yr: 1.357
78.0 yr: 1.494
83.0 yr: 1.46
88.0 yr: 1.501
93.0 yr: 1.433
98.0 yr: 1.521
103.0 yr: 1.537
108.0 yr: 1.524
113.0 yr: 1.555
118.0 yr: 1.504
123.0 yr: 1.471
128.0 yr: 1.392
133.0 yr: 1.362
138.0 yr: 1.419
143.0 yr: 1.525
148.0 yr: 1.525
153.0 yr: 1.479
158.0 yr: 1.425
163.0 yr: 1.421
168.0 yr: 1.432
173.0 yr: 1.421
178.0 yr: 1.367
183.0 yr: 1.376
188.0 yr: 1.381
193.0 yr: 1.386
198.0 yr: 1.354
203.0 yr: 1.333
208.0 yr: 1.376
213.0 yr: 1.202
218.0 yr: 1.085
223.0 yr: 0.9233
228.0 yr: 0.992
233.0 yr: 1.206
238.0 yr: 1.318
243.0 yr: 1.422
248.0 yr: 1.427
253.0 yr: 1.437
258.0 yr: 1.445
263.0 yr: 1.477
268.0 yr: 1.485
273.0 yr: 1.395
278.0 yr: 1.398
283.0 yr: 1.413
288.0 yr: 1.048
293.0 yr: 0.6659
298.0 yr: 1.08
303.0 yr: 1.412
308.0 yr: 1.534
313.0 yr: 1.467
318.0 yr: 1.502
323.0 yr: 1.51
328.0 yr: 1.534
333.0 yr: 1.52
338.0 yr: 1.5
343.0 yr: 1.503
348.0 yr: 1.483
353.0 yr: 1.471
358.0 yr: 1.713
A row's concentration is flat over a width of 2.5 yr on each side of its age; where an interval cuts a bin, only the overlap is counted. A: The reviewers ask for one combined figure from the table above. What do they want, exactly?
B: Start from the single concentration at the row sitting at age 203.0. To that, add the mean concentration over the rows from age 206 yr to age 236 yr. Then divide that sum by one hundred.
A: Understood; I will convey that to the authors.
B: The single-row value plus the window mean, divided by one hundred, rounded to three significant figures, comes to 0.0246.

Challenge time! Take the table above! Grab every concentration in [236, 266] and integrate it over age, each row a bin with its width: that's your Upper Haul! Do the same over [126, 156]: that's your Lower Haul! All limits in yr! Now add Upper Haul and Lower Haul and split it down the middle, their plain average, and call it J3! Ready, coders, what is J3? 43.1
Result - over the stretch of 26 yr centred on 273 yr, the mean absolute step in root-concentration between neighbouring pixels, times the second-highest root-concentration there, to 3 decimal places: 0.015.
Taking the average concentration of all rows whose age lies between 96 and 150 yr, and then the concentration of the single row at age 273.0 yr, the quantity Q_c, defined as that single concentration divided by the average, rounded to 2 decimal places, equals 0.94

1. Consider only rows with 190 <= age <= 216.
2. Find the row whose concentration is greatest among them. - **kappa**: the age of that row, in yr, 193.0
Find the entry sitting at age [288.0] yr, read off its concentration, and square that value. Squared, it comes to 1.10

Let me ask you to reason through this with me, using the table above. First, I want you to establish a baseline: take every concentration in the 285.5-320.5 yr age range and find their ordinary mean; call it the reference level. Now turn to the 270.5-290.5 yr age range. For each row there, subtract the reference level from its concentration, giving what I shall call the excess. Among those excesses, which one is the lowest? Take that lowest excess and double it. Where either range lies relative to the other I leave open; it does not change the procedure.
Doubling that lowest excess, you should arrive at -0.39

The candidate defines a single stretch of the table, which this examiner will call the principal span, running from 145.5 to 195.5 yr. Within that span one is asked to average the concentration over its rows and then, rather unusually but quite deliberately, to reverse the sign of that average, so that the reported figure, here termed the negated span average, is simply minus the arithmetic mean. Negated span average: -1.42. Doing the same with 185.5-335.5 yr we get -1.32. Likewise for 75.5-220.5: -1.42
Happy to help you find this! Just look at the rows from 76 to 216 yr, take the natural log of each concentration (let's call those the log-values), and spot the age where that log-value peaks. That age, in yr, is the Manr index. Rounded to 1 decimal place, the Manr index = 113.0 yr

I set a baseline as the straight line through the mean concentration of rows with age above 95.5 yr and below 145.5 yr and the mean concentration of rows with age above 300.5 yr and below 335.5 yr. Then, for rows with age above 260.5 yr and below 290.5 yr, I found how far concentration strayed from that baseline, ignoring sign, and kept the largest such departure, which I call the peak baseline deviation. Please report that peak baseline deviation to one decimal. 0.4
